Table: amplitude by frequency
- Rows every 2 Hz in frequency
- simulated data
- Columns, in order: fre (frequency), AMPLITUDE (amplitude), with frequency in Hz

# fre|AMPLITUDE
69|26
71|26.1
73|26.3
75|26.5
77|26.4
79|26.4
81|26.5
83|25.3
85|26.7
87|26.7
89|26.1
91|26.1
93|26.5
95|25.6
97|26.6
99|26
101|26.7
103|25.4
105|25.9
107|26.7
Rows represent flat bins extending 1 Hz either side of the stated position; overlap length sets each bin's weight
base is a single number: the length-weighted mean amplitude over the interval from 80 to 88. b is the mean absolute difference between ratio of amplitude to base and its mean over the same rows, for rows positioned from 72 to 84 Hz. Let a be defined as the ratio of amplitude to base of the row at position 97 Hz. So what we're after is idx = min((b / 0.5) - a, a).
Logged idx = -0.988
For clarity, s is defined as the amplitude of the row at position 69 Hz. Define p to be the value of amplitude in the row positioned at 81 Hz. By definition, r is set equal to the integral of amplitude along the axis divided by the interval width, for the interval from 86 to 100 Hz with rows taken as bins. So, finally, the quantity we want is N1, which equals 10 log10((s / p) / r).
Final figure -14.3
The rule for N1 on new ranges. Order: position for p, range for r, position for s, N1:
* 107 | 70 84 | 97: -14.2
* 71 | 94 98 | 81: -14.1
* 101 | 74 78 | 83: -14.5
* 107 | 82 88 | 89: -14.3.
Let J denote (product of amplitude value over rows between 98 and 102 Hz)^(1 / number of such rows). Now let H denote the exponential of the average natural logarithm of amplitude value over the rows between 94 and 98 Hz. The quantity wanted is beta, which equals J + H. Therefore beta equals 52.4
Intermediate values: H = 26.10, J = 26.35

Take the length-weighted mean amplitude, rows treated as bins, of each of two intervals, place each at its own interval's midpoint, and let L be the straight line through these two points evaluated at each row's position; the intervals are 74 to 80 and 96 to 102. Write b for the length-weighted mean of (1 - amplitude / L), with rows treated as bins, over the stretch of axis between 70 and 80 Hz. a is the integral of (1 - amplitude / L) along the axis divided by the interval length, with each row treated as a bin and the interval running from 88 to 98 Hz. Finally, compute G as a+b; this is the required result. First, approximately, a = 0.010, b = 0.004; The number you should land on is 0.013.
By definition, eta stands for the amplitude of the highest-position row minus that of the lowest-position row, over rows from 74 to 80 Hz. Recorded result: -0.10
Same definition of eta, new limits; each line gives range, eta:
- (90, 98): 0.50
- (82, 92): 0.80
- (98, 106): -0.10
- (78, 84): -1.10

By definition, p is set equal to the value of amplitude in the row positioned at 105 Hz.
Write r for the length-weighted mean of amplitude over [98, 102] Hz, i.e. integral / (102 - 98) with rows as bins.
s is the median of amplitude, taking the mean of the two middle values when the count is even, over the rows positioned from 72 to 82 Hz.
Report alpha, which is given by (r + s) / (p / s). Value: 53.8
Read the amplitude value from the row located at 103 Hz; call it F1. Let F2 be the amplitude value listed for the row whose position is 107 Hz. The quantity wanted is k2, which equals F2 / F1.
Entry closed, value 1.05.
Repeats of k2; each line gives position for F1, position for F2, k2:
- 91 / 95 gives 0.98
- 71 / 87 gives 1.02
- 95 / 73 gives 1.03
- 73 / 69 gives 0.99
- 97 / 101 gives 1.00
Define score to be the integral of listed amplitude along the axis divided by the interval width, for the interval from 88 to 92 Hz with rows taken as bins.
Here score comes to 26.1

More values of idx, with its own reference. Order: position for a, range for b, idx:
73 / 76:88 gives -0.974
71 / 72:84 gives -0.969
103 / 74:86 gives -0.940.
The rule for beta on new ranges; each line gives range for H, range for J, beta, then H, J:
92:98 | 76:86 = 52.5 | 26.23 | 26.26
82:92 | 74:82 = 52.6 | 26.17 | 26.45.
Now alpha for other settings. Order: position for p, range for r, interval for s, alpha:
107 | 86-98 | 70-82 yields 52.1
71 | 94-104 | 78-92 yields 53.1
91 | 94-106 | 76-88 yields 53.2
